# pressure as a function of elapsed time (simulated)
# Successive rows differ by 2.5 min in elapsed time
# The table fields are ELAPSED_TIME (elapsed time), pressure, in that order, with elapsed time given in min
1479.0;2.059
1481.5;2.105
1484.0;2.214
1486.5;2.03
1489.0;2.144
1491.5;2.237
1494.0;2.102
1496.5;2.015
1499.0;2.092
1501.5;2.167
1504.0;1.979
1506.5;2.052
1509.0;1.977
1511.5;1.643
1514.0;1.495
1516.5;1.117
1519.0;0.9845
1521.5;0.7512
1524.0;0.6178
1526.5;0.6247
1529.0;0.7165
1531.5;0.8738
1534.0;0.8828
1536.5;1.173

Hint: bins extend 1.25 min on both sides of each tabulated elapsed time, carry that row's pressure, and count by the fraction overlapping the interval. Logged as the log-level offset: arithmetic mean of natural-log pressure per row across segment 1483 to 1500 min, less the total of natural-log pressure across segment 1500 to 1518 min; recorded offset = -3.1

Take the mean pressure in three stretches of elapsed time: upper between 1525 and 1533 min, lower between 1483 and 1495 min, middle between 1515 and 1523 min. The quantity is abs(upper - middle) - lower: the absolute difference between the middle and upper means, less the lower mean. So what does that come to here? -1.9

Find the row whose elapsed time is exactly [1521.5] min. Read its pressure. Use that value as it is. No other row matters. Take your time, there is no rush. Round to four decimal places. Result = 0.7512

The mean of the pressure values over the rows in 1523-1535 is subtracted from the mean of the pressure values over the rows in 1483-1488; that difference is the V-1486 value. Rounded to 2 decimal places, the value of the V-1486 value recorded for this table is 1.38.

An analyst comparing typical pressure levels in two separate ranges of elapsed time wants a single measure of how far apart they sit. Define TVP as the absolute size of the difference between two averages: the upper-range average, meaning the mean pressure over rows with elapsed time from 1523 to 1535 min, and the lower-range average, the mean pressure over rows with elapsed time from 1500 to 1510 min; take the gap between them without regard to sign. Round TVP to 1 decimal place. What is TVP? 1.3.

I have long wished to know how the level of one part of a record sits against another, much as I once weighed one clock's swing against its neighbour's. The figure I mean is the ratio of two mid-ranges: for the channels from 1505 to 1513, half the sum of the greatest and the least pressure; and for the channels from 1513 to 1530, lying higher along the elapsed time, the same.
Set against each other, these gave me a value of 1.7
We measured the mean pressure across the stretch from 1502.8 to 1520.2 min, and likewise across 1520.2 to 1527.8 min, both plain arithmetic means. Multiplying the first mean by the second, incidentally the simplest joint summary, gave 1.1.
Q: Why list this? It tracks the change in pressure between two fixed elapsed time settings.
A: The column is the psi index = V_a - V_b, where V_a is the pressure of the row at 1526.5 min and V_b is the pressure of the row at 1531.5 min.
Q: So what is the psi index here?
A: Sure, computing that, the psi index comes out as -0.2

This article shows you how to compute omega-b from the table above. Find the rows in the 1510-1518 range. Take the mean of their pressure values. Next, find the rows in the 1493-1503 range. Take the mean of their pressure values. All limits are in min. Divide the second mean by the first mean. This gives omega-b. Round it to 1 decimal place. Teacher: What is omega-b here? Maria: 1.5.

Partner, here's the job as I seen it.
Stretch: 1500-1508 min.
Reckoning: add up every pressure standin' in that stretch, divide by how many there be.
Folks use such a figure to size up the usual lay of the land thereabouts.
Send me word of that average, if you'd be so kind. 2.1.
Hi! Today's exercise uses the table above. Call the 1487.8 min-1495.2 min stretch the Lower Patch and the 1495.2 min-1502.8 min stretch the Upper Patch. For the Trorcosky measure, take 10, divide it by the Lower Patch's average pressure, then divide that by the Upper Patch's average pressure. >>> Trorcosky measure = 2.2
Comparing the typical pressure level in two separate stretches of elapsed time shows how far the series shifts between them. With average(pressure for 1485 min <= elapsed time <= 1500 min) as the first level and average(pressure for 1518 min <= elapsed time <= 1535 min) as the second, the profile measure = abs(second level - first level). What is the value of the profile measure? 1.3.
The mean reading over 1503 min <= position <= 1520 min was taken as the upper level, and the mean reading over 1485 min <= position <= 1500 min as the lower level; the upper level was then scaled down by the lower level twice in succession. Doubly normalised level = 0.36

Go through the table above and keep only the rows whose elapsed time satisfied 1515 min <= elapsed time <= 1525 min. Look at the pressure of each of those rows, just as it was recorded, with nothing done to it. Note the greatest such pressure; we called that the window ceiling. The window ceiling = 1.117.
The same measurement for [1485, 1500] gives 2.237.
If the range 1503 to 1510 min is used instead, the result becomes 2.052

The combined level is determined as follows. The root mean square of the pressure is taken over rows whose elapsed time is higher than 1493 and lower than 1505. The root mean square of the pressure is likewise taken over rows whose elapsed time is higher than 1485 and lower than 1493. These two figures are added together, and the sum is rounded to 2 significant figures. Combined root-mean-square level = 4.2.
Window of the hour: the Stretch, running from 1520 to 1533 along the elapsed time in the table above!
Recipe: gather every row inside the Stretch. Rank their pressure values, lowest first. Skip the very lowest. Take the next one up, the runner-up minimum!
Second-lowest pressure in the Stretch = 0.6247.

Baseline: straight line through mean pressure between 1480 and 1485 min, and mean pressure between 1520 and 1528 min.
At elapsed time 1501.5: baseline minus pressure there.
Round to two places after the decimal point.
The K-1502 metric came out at -0.69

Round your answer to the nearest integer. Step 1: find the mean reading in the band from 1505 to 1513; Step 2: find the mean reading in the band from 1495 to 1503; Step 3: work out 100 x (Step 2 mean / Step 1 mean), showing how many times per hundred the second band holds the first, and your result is 111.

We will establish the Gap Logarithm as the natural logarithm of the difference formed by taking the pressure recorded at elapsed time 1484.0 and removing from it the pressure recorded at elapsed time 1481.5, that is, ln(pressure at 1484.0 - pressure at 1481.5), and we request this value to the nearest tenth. -2.2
